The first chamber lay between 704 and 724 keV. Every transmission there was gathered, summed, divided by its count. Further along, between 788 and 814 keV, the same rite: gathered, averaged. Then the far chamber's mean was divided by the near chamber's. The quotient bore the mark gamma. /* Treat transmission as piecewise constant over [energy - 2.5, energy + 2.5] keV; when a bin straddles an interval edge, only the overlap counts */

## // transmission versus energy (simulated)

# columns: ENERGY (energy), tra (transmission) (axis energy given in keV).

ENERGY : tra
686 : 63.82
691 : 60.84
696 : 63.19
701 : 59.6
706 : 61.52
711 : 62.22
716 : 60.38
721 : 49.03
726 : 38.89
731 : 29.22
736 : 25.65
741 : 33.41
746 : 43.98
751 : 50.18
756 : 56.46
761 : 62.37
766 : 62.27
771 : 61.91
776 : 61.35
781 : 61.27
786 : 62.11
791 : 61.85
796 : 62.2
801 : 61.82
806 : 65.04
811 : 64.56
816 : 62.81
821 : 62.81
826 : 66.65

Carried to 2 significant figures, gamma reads 1.1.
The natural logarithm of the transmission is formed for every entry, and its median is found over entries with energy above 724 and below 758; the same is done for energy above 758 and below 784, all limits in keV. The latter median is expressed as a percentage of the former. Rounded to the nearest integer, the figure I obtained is 113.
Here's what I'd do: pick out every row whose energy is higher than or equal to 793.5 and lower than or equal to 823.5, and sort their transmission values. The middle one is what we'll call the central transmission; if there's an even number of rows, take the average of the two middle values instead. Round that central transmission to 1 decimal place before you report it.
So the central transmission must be 62.8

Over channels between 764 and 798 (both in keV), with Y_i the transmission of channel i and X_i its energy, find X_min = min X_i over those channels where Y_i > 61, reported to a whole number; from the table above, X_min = 766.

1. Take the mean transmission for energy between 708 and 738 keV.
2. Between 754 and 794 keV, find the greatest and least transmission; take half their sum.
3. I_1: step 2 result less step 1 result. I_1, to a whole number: 15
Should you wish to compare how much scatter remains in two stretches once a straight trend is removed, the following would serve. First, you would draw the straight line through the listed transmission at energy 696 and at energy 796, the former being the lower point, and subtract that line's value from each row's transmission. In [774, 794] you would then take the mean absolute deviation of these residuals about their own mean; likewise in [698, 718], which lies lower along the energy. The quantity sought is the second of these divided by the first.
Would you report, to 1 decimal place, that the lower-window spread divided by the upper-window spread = 2.4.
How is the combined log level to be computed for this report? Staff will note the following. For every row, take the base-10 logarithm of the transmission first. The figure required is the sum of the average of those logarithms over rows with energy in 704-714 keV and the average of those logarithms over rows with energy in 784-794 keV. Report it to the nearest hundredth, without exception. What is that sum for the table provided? 3.58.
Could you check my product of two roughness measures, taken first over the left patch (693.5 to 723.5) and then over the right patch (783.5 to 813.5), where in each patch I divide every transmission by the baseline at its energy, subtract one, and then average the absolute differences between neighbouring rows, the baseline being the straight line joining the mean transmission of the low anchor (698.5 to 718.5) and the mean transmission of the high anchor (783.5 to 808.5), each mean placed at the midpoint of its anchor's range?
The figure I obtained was 0.0010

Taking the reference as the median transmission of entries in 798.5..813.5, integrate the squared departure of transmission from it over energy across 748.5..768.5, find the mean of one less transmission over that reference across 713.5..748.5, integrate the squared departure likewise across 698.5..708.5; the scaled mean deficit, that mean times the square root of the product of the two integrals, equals 185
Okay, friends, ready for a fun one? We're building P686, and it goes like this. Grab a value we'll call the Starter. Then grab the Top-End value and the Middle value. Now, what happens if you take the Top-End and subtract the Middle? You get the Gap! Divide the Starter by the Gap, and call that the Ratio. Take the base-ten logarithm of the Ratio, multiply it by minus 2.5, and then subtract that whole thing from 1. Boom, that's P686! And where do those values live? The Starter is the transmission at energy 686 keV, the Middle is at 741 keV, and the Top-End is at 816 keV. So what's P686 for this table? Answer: 1.8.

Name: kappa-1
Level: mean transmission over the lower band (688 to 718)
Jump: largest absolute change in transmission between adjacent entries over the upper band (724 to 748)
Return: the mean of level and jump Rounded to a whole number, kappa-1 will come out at 36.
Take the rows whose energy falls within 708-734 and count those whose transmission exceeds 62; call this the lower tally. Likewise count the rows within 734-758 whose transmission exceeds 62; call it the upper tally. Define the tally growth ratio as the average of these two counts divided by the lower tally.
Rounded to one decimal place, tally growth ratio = 0.5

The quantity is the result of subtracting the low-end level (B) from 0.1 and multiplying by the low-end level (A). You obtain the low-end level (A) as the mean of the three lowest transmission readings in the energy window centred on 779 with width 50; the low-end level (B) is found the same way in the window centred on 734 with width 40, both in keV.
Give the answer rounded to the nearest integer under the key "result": -1751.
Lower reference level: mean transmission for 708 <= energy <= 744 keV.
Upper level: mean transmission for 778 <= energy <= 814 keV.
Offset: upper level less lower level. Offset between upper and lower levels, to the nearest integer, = 20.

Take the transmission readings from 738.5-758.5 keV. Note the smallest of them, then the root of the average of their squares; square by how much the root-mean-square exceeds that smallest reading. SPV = 179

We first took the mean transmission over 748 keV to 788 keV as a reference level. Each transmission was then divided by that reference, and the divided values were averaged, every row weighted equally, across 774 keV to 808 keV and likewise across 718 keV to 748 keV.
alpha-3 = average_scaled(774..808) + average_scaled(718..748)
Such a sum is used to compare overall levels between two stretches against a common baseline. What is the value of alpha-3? 1.7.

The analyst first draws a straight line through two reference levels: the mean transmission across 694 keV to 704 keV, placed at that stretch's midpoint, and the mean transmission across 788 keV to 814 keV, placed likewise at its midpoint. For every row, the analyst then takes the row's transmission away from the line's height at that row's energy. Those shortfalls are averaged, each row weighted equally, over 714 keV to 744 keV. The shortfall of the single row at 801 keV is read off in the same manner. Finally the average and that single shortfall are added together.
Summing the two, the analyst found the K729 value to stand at 24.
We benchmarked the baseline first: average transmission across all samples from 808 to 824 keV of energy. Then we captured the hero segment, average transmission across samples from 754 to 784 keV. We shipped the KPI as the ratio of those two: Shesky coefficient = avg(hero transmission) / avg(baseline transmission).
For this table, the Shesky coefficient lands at 0.96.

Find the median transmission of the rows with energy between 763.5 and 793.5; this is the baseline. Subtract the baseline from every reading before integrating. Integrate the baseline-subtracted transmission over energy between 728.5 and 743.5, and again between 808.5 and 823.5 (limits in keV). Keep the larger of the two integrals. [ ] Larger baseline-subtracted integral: 23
